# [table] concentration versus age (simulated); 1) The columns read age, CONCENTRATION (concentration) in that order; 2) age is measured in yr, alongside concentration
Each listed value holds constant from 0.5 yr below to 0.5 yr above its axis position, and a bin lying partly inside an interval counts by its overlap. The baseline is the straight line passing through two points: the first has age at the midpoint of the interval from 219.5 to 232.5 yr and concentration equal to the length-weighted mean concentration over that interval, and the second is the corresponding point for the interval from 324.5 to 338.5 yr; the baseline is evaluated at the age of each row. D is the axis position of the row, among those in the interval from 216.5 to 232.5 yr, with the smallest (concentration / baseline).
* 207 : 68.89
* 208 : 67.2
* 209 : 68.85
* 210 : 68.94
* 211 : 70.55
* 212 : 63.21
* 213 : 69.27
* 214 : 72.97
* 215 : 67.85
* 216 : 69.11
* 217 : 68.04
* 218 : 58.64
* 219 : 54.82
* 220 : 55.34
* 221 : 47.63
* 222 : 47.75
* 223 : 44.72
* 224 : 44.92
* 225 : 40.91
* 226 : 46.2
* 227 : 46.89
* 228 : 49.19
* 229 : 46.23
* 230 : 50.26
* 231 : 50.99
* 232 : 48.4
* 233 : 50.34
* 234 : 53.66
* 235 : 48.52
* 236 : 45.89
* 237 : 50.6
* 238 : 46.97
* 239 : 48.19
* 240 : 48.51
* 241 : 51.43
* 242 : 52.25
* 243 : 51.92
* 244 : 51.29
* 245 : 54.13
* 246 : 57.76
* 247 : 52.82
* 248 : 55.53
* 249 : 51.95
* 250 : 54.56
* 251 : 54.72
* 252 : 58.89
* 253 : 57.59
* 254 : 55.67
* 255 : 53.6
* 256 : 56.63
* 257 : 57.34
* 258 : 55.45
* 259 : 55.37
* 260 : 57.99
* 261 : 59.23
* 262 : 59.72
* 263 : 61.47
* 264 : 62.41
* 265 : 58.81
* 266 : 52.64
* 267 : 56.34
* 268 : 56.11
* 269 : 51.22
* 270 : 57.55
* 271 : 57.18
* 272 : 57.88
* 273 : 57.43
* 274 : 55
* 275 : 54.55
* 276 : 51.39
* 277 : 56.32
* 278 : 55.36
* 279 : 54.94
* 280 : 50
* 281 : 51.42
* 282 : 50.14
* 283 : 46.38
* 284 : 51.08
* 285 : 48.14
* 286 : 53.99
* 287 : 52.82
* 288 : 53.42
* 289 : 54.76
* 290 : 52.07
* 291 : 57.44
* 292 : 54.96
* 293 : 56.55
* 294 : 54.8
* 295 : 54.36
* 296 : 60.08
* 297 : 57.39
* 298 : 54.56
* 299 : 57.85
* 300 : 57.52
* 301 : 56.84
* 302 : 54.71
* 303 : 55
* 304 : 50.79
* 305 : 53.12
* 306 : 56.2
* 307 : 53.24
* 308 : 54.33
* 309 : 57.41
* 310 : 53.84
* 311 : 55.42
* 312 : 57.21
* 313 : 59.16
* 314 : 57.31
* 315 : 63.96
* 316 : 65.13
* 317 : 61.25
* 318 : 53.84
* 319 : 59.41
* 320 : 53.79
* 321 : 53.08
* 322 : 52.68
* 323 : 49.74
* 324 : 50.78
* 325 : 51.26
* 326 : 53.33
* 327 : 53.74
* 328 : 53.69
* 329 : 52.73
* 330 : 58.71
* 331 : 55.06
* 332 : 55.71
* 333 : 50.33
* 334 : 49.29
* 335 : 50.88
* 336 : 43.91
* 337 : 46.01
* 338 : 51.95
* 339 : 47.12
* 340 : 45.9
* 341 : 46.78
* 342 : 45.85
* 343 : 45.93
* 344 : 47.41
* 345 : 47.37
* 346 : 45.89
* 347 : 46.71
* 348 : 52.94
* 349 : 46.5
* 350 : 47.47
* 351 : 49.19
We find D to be 225 yr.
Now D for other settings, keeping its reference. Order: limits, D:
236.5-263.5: 238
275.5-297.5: 283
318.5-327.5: 323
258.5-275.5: 269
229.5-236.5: 236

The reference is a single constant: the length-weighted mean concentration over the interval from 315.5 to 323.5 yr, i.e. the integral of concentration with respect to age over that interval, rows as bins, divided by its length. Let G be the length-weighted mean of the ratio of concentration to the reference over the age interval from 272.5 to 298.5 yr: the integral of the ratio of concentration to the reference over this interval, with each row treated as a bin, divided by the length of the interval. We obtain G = 0.96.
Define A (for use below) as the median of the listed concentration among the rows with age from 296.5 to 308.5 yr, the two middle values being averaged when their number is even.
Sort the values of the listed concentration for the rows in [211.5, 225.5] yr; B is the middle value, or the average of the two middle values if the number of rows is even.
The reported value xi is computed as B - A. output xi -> 2.1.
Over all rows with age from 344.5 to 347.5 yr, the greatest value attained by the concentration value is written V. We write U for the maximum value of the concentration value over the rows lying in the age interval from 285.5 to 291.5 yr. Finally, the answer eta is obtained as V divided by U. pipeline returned 0.8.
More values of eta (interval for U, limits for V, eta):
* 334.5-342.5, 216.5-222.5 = 1.3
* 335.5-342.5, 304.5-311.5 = 1.1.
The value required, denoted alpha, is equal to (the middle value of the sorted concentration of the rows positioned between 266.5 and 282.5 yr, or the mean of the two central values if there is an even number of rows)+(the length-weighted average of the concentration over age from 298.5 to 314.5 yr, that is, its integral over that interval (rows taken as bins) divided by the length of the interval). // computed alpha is 111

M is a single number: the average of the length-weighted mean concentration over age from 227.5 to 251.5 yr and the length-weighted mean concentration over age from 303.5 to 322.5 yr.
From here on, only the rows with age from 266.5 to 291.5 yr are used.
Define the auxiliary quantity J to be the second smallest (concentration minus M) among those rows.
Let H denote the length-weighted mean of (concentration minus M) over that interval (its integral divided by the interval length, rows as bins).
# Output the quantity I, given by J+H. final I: -6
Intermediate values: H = 0.0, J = -6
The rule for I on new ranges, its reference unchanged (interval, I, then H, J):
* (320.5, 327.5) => -5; -1.6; -3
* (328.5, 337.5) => -10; -2.3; -8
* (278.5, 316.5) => -4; 1.2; -6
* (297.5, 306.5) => 1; 1.4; -1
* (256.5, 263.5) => 6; 4.3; 2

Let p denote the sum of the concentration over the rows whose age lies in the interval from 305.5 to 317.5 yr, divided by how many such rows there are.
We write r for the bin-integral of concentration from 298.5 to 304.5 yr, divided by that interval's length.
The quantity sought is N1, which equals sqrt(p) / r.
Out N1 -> 0.137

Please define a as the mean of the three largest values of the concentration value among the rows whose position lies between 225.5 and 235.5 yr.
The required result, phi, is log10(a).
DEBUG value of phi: 1.71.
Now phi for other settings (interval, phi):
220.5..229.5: 1.68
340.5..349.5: 1.69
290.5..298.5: 1.77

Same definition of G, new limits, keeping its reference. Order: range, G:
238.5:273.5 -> 0.99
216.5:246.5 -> 0.90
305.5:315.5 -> 1.01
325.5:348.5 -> 0.89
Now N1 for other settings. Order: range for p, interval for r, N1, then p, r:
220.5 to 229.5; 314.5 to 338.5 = 0.126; 46.0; 53.8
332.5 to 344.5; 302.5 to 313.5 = 0.125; 47.6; 55.1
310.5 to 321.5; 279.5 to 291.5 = 0.147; 58.1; 51.8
